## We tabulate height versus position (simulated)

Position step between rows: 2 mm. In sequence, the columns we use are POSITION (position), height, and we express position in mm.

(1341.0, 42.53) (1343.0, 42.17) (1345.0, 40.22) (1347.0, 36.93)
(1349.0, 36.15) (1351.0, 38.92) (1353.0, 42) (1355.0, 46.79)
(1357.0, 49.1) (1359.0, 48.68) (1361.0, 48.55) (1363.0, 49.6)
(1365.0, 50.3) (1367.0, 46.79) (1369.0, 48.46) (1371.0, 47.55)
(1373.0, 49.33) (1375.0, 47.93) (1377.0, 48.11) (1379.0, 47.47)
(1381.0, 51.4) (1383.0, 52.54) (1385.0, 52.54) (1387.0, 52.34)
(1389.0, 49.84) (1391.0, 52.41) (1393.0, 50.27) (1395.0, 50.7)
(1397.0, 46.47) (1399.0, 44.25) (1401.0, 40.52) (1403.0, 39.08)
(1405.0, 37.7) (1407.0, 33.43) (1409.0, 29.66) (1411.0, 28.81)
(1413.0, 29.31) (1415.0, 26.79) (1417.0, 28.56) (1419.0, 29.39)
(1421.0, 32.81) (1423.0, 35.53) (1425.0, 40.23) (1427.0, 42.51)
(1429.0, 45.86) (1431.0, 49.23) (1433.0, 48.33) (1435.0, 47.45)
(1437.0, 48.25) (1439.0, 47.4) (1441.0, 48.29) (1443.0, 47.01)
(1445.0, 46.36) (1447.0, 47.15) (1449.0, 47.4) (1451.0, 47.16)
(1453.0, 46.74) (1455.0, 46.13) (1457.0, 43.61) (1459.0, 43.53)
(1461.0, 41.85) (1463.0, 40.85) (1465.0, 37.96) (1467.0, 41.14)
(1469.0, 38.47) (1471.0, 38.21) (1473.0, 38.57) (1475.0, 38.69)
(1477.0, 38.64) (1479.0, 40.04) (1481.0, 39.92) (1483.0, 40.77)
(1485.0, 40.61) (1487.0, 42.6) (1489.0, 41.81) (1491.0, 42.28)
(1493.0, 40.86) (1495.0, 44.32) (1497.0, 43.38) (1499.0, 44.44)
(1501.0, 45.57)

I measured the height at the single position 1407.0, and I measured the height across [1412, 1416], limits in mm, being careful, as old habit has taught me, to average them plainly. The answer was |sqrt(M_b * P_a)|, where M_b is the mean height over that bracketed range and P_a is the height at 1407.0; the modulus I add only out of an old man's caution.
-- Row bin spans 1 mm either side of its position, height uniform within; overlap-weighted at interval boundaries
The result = 31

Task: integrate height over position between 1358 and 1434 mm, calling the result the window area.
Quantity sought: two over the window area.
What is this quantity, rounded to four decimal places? 0.0006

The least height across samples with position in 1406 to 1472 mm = 26.79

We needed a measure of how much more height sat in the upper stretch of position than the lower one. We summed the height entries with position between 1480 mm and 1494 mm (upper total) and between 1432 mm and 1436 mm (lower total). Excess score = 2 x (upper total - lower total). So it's 386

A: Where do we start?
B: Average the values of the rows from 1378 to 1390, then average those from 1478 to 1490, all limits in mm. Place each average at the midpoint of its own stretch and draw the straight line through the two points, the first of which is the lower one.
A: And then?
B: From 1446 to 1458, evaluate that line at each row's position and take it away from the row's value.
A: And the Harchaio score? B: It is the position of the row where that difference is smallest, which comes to 1457.0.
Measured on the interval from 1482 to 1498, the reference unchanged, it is 1483.0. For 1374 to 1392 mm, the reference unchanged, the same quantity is 1379.0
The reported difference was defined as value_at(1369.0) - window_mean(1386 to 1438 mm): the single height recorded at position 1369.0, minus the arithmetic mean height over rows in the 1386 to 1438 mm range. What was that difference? 7.7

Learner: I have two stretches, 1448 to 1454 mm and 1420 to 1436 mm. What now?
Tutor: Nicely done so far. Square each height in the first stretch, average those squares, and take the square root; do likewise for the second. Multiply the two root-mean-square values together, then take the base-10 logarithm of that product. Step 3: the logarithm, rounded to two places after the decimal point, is 3.31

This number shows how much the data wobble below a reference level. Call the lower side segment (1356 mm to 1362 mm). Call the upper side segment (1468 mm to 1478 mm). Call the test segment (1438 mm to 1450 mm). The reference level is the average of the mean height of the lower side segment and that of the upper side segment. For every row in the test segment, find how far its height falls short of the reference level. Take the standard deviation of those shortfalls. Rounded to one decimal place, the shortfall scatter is 0.6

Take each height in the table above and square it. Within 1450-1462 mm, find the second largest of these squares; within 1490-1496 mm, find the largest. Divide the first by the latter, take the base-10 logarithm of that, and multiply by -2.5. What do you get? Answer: -0.12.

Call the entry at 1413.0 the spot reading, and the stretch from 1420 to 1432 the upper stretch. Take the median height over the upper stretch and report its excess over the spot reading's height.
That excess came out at 12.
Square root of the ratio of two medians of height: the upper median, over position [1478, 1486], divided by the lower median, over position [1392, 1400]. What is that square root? 0.91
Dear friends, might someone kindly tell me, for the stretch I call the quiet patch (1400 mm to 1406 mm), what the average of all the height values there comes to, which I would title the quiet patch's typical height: 39.1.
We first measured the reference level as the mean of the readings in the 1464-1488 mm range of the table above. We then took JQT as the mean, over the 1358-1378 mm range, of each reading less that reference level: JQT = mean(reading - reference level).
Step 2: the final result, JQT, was 8.9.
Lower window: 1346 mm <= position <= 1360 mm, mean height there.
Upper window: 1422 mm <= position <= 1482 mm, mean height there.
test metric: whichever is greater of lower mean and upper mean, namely 43.4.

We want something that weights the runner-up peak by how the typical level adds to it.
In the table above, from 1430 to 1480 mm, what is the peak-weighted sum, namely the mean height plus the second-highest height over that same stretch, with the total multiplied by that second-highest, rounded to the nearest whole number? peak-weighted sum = 4459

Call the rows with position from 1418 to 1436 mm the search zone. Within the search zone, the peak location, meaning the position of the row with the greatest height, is 1431.0 mm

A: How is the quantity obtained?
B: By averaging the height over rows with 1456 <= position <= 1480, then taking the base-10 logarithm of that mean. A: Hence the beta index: 1.60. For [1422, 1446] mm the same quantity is 1.66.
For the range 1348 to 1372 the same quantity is 1.66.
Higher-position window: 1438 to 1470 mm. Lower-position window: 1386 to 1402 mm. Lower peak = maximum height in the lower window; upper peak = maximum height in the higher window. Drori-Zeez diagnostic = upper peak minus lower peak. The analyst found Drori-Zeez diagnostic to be -4.1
